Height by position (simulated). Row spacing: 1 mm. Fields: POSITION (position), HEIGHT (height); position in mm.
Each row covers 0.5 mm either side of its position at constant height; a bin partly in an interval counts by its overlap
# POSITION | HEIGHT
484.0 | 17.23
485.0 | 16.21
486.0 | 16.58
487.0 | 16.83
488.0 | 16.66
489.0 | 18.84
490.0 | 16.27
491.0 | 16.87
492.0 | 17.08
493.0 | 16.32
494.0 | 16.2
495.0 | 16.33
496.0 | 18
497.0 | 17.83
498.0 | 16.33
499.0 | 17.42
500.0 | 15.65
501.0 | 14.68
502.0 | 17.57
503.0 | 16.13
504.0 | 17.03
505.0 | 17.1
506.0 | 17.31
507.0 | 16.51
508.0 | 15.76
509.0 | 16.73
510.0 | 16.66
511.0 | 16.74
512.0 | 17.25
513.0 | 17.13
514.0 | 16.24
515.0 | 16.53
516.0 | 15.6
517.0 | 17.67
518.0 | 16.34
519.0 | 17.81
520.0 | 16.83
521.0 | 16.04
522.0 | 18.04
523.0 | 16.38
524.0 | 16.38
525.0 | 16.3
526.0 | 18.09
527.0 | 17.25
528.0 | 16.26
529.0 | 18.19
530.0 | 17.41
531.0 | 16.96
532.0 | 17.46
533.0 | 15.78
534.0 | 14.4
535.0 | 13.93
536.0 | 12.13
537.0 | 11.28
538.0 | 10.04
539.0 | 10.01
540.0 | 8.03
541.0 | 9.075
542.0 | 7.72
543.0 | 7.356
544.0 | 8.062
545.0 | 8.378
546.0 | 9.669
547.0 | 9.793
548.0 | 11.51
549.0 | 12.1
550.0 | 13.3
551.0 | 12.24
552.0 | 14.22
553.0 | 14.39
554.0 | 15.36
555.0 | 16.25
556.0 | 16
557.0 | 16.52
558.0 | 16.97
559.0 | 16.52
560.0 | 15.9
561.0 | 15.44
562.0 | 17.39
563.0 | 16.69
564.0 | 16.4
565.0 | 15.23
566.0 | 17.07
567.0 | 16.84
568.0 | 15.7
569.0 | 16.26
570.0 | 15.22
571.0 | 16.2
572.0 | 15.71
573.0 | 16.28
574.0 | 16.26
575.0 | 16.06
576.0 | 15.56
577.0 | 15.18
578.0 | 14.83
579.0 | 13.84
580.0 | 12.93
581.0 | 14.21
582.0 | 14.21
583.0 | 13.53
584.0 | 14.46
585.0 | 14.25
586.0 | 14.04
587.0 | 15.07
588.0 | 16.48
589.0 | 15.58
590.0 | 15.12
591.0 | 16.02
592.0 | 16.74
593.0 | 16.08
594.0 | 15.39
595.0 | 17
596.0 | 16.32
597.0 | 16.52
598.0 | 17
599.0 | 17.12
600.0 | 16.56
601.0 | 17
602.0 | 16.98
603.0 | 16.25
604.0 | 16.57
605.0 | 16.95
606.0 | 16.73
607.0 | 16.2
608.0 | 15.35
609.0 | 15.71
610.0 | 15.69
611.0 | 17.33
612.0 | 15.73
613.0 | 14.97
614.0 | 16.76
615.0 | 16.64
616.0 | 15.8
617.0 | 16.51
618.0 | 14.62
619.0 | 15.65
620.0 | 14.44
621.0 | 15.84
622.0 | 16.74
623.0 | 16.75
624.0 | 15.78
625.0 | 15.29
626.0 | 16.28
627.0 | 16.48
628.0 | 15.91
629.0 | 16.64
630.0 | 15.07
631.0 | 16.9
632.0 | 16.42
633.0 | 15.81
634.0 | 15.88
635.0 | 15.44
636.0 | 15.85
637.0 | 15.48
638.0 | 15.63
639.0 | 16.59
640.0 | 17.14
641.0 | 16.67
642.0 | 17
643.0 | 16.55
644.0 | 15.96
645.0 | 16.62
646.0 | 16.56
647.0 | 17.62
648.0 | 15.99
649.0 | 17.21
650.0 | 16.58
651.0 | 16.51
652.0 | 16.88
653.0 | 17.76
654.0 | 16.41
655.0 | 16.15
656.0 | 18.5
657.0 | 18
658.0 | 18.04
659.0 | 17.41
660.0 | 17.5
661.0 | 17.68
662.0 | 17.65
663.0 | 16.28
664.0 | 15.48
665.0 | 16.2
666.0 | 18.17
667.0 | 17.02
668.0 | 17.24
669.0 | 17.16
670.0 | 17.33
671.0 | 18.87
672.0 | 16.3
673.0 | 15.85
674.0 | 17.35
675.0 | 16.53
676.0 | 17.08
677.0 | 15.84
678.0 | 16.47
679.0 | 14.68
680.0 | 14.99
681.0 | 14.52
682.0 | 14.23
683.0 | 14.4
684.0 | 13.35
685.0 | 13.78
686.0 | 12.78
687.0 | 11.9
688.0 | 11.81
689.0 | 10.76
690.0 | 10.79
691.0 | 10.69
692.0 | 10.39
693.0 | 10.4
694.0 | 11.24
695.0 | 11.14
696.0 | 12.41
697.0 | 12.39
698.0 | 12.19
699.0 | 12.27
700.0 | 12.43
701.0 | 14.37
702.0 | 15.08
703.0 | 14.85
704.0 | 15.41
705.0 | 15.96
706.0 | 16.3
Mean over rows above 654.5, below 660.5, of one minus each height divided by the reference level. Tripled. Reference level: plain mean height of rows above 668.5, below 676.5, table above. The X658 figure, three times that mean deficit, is -0.10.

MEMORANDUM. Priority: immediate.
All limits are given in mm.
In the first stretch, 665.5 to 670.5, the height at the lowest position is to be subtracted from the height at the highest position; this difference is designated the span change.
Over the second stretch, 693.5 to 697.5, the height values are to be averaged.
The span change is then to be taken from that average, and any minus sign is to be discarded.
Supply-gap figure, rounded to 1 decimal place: 12.6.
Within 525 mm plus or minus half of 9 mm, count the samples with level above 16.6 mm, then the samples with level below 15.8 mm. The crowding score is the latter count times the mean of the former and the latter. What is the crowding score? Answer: 0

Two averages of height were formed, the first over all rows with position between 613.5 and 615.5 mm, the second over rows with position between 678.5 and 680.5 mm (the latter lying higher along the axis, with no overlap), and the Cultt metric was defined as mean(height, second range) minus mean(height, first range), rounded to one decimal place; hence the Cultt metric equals -1.9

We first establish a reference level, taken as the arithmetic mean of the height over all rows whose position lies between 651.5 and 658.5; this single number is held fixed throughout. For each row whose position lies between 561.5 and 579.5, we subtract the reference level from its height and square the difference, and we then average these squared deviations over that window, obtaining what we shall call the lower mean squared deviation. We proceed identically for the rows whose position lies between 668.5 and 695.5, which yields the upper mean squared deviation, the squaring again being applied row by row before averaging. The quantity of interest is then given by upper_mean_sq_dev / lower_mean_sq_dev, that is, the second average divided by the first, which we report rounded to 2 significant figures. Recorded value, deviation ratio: 6.1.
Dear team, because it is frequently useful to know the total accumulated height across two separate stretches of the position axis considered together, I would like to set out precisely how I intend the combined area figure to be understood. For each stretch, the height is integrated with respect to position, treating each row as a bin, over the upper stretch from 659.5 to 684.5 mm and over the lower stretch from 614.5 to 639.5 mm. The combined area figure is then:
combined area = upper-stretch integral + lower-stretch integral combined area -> 807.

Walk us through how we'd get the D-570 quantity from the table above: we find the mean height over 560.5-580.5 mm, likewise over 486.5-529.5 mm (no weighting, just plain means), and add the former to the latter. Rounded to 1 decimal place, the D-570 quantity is 32.6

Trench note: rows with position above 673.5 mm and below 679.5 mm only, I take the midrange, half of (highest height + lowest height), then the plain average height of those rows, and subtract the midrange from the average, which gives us 0.3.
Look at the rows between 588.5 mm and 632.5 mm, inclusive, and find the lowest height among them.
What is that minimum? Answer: 14.44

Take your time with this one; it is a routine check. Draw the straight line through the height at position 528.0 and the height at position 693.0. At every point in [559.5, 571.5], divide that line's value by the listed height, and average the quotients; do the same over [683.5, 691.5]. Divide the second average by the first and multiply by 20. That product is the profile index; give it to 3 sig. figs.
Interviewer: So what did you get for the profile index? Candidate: 19.3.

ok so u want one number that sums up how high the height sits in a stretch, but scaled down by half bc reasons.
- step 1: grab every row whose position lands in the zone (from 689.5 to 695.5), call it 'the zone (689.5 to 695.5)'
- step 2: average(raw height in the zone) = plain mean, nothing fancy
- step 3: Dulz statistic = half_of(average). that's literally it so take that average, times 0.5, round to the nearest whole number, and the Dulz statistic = 5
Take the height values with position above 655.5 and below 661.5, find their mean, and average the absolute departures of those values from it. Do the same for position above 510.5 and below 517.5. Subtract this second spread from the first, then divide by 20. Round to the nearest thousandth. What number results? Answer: -0.010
